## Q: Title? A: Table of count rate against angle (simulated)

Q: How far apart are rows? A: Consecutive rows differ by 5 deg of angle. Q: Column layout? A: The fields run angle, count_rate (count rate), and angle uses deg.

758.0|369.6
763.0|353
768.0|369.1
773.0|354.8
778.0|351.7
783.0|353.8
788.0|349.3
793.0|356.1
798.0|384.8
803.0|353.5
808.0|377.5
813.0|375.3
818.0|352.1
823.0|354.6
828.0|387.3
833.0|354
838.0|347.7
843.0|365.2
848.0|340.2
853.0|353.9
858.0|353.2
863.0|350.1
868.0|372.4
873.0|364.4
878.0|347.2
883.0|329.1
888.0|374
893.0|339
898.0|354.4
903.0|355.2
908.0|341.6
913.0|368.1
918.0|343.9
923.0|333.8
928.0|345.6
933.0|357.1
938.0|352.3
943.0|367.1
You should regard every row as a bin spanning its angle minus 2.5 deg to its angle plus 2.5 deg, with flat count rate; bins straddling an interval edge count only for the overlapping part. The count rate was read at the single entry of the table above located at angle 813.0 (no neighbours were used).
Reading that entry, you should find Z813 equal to 375.3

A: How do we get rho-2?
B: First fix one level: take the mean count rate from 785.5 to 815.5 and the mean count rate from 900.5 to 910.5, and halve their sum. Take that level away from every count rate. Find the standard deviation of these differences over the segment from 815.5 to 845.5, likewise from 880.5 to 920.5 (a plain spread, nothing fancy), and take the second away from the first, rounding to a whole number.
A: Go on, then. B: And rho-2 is -1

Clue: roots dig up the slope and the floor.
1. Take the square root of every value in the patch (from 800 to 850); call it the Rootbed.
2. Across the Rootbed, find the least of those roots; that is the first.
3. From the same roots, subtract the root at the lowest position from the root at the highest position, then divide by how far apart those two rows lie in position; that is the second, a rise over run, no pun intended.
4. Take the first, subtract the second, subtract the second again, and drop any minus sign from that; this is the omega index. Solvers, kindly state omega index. 18.5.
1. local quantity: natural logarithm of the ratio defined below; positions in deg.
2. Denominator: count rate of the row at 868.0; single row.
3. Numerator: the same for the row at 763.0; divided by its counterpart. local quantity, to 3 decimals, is -0.054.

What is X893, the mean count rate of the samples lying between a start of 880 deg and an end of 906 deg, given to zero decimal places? 350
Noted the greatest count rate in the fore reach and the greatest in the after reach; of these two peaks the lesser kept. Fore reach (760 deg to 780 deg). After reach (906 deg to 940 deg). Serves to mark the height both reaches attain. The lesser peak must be 368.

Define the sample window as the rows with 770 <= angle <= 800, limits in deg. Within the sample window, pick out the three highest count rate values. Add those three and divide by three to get 365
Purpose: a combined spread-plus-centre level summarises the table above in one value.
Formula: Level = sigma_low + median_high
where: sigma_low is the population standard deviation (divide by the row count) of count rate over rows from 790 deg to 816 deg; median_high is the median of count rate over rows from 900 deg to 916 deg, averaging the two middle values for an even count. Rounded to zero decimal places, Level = 368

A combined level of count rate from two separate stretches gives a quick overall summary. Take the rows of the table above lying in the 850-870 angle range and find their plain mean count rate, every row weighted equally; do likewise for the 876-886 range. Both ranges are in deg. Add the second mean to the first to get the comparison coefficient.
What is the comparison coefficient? 696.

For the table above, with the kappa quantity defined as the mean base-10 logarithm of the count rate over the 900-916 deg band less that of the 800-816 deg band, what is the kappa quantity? -0.017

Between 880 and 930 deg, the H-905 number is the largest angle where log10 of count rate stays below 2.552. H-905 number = 928.0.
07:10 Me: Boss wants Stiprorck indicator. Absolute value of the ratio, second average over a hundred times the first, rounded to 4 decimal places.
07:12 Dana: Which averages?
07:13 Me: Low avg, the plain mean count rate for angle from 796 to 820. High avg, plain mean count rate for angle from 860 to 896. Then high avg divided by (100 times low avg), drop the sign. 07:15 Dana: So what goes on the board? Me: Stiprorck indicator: 0.0096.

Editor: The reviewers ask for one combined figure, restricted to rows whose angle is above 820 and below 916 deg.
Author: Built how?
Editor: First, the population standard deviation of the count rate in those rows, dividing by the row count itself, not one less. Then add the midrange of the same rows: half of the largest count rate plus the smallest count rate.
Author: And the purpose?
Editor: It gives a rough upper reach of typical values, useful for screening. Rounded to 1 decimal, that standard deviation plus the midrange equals 371.8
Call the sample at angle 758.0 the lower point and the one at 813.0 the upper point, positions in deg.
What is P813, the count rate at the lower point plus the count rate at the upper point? 745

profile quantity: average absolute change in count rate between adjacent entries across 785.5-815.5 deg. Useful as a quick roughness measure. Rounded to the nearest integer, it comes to 19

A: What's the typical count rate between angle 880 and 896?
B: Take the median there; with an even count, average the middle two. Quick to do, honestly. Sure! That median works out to 339.0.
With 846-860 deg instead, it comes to 353.2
